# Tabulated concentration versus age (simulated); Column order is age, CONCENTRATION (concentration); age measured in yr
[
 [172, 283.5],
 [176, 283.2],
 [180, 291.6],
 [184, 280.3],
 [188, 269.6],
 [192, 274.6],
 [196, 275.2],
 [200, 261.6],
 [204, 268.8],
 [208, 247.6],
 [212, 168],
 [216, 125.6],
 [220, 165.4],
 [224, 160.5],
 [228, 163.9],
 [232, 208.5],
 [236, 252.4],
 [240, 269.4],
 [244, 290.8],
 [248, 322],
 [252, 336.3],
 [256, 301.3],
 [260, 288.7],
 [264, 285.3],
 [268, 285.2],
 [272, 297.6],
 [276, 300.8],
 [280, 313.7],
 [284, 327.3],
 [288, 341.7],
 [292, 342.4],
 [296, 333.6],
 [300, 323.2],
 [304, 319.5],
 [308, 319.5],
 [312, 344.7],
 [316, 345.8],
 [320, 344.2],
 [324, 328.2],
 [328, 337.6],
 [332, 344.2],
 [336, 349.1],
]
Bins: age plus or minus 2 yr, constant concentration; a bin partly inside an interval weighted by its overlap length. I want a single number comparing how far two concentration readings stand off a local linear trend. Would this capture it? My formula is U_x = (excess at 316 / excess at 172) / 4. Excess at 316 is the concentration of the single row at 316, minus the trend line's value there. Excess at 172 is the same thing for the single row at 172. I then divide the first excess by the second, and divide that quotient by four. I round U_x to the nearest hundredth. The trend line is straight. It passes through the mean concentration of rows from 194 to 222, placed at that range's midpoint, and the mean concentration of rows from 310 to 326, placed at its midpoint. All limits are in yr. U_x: 0.02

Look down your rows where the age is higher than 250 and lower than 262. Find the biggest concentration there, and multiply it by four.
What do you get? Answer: 1345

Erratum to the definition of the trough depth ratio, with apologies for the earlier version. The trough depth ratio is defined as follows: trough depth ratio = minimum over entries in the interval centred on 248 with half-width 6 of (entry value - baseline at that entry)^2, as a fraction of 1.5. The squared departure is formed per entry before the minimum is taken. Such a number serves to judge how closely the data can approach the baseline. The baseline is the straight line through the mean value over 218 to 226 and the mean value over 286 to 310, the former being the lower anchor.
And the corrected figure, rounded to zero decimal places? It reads 4213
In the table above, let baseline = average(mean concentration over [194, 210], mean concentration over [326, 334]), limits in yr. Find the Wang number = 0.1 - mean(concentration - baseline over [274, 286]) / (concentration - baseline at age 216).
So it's 0.2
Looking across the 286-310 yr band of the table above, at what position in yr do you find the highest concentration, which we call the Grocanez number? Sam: 292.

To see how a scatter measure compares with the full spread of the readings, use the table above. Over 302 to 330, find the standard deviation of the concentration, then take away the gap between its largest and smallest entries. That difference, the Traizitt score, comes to -15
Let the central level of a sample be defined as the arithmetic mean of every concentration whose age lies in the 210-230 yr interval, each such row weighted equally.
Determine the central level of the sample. 157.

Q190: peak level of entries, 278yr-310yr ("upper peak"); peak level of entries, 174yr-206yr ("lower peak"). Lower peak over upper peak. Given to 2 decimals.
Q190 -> 0.85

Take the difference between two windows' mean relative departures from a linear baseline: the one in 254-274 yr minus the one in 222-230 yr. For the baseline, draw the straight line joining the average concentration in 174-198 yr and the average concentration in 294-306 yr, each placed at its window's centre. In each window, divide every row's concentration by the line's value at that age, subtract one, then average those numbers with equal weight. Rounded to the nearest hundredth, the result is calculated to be 0.39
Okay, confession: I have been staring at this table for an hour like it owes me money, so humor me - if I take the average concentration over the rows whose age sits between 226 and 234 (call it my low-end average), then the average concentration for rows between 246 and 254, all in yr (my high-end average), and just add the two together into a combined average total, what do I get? 515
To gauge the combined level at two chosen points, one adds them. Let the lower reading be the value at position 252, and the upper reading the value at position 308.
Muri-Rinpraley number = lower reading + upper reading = 656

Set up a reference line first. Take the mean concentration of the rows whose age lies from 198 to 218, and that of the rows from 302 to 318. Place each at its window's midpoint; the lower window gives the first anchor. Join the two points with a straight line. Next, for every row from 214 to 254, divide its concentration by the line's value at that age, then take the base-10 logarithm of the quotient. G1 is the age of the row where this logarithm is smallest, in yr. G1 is 216 yr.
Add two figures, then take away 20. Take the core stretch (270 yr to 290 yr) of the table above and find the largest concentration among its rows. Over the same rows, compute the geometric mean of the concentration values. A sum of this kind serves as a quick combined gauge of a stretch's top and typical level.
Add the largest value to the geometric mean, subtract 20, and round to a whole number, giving 637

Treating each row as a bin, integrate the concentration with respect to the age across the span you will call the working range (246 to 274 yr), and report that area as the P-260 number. 8466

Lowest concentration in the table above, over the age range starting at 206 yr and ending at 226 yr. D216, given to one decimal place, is 125.6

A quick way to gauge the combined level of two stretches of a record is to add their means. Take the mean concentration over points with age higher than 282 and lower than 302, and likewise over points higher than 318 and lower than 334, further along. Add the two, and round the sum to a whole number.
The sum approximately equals 672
